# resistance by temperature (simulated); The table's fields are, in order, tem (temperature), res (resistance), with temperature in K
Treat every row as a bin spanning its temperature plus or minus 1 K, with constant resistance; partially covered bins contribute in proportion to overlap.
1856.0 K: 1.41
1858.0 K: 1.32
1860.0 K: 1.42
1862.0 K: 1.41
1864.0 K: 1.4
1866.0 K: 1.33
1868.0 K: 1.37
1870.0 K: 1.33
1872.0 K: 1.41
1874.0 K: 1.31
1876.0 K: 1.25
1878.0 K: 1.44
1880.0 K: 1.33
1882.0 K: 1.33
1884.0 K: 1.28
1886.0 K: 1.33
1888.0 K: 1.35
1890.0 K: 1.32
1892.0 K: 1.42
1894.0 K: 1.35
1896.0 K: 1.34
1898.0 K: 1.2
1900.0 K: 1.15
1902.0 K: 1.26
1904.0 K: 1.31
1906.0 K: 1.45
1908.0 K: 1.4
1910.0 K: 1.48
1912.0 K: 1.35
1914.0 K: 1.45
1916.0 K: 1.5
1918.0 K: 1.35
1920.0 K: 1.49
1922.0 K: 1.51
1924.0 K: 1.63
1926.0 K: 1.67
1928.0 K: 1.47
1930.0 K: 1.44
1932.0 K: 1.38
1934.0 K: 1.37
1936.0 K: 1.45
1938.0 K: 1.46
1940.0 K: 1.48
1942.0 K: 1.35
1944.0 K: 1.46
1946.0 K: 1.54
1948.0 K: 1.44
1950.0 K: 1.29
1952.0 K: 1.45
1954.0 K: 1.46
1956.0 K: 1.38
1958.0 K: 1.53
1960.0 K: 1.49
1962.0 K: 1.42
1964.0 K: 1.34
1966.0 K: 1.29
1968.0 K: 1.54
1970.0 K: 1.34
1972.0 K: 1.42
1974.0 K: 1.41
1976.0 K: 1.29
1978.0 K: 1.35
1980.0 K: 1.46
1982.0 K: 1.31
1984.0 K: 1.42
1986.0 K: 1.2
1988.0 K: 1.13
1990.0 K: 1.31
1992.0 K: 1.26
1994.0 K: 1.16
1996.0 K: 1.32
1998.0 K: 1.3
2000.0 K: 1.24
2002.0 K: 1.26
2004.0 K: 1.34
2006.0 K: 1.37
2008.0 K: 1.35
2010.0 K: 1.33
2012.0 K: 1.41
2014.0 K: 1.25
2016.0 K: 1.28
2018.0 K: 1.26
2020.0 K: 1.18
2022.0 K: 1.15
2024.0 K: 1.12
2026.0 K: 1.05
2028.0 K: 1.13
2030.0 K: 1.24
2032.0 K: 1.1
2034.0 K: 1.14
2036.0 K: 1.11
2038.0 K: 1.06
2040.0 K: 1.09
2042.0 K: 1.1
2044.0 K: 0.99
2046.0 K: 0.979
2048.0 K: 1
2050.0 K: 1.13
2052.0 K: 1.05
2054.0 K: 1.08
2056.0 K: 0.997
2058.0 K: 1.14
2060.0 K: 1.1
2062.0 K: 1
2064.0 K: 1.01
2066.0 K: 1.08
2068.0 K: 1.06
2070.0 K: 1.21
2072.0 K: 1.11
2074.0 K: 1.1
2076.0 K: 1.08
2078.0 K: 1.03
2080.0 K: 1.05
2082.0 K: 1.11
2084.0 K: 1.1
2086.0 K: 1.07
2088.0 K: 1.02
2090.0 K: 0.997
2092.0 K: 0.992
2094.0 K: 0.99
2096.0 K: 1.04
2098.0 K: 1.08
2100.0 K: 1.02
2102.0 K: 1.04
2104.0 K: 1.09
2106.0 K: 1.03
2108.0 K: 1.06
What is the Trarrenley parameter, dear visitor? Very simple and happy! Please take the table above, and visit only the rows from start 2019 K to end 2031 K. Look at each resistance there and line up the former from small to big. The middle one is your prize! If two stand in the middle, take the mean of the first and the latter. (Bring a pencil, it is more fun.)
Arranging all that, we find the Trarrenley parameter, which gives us 1.14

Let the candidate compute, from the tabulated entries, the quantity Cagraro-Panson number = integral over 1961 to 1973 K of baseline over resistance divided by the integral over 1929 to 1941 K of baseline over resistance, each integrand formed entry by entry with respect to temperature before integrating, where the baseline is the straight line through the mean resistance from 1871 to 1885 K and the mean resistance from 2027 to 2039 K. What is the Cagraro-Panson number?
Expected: 1.00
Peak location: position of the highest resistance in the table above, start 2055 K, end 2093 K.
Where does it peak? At 2070.0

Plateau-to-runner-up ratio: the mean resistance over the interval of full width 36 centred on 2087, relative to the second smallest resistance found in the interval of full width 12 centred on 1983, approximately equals 0.89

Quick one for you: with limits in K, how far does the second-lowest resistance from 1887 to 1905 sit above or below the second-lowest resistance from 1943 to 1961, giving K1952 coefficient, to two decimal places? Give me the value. -0.18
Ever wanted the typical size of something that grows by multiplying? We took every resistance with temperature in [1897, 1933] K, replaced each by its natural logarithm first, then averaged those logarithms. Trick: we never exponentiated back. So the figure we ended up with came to 0.344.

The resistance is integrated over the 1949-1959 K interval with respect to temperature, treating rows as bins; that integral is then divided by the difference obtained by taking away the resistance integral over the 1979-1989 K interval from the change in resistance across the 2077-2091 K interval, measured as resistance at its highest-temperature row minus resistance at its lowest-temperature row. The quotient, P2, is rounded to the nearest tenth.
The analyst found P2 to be -1.1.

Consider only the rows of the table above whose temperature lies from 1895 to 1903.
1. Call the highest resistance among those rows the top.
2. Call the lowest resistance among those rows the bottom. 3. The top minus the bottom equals 0.19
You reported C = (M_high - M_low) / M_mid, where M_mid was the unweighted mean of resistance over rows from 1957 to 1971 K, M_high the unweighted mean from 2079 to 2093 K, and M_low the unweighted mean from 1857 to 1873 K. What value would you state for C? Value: -0.23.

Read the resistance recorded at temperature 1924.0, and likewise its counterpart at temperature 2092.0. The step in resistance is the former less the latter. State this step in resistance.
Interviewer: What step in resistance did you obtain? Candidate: 0.64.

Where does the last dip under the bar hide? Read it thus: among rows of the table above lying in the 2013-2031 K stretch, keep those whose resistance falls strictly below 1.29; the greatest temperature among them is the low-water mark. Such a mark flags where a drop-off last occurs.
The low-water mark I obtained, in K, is 2030.0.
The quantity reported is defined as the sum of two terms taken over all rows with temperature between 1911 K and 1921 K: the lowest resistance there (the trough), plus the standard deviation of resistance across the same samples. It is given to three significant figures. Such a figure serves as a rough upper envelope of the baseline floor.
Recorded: 1.42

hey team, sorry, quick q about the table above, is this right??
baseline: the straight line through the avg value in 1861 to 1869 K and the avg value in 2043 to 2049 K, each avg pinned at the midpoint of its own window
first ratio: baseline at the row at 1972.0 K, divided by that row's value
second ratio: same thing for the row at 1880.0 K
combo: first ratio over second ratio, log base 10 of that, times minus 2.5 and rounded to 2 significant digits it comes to 0.24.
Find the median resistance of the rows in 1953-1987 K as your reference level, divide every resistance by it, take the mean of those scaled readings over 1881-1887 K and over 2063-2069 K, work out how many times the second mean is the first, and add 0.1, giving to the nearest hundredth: 0.90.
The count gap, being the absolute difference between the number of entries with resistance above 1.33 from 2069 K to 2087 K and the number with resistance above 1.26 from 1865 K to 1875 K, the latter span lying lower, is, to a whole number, 5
